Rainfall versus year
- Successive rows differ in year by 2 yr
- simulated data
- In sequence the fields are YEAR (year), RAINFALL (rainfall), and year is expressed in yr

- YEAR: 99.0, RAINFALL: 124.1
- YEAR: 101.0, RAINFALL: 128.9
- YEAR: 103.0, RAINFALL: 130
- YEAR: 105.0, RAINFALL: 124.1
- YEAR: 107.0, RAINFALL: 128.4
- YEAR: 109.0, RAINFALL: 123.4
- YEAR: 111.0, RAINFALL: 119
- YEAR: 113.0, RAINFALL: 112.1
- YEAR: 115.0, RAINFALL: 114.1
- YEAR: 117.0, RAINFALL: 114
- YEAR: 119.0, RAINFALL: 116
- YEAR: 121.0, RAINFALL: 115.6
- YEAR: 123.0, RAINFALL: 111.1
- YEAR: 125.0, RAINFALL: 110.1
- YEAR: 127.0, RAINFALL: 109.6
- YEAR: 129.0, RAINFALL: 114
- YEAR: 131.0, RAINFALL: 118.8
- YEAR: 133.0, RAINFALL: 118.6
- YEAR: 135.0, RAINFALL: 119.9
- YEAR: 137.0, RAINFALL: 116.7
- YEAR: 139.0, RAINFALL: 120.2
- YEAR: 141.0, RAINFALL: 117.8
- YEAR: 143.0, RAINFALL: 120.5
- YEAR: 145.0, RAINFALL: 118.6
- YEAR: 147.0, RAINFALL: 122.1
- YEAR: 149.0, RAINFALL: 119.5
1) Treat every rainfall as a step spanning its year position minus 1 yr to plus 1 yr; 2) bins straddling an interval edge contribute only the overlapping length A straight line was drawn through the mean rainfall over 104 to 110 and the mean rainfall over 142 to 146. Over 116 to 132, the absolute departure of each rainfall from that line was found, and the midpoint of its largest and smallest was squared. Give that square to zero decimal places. 59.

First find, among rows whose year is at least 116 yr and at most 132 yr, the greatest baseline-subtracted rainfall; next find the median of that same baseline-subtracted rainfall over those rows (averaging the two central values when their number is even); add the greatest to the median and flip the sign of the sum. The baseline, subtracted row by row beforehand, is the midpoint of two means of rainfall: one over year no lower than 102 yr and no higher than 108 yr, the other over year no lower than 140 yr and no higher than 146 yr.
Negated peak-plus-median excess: 14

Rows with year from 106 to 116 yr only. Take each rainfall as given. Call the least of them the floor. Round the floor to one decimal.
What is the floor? 112.1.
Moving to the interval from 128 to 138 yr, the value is 114.0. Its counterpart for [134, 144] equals 116.7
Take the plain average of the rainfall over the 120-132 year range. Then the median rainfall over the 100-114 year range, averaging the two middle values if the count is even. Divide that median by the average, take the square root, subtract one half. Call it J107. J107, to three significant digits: 0.547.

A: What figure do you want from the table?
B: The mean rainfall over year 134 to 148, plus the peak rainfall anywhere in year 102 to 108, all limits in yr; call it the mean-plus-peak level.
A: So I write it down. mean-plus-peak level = 249.4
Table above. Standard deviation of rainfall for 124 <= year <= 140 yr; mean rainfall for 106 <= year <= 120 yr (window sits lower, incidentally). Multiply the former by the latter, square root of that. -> 22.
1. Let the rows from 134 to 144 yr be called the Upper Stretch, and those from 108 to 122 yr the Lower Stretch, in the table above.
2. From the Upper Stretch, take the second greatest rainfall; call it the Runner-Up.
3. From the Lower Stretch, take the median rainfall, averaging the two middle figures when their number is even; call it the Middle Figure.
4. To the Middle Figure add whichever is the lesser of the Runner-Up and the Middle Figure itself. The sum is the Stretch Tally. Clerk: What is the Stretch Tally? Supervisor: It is 231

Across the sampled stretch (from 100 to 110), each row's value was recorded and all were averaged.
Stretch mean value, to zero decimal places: 127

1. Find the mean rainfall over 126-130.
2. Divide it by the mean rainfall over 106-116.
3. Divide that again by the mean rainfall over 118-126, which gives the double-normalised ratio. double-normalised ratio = 0.0083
